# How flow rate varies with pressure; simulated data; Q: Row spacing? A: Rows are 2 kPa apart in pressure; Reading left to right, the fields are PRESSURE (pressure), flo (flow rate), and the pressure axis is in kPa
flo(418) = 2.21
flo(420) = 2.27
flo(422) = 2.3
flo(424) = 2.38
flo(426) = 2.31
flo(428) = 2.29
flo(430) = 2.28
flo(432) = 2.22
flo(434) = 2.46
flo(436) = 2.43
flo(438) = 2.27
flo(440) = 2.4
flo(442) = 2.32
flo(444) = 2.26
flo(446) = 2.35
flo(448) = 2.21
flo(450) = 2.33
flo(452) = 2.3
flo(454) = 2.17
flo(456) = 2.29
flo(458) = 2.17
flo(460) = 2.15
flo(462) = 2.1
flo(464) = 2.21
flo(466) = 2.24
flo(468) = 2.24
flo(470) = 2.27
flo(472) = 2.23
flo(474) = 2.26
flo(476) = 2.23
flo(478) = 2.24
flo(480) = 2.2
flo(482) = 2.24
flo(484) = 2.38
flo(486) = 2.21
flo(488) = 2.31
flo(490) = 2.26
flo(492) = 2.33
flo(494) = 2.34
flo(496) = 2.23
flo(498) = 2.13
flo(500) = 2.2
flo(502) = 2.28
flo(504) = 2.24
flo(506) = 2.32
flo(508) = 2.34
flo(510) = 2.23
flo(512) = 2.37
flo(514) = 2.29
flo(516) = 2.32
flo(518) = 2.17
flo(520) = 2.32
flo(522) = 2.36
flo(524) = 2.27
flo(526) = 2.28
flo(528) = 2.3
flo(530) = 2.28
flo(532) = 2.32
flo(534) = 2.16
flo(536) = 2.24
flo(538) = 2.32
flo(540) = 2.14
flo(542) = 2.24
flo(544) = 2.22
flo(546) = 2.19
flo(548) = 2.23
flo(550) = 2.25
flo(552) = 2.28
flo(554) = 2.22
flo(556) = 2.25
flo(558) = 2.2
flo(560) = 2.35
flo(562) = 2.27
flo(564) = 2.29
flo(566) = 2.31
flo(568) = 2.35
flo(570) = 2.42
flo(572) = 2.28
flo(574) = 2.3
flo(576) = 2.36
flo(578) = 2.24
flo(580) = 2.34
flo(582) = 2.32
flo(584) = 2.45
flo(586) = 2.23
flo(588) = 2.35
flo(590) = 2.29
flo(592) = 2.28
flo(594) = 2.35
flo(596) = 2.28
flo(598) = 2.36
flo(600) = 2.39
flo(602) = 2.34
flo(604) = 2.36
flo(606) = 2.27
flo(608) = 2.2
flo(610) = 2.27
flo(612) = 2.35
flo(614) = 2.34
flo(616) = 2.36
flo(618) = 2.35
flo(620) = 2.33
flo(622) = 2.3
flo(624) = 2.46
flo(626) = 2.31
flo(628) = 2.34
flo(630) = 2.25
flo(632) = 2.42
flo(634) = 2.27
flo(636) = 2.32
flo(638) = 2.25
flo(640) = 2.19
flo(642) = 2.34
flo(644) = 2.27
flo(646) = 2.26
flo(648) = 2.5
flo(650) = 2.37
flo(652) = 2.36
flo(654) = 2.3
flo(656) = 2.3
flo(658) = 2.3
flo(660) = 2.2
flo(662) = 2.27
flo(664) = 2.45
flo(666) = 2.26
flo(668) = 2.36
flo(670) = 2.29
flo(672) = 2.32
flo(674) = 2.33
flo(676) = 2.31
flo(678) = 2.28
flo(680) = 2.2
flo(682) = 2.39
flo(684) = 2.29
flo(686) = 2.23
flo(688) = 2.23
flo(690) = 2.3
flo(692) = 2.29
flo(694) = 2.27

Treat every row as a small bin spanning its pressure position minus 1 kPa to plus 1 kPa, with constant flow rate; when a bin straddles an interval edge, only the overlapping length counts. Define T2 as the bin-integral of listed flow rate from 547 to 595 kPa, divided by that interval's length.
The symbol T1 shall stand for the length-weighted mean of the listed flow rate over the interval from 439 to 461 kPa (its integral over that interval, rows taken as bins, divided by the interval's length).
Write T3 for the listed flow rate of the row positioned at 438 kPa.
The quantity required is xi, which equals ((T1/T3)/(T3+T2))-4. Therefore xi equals -3.781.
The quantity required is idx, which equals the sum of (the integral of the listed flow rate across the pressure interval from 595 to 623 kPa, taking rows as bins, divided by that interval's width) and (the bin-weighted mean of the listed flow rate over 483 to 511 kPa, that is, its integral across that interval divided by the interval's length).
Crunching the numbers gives 4.59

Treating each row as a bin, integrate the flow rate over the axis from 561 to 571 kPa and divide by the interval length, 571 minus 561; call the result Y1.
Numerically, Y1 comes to 2.33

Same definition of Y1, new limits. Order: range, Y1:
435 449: 2.32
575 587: 2.32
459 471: 2.20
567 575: 2.34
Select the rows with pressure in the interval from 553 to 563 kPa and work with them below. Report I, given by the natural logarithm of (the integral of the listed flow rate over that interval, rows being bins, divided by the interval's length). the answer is 0.814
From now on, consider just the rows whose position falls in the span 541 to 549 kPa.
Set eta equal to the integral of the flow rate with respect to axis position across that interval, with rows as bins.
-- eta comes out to 17.8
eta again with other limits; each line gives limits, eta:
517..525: 18.2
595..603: 18.7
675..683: 18.4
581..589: 18.7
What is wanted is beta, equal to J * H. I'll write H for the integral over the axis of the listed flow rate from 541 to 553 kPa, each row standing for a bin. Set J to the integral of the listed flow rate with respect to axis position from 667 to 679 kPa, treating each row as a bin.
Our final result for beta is 745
